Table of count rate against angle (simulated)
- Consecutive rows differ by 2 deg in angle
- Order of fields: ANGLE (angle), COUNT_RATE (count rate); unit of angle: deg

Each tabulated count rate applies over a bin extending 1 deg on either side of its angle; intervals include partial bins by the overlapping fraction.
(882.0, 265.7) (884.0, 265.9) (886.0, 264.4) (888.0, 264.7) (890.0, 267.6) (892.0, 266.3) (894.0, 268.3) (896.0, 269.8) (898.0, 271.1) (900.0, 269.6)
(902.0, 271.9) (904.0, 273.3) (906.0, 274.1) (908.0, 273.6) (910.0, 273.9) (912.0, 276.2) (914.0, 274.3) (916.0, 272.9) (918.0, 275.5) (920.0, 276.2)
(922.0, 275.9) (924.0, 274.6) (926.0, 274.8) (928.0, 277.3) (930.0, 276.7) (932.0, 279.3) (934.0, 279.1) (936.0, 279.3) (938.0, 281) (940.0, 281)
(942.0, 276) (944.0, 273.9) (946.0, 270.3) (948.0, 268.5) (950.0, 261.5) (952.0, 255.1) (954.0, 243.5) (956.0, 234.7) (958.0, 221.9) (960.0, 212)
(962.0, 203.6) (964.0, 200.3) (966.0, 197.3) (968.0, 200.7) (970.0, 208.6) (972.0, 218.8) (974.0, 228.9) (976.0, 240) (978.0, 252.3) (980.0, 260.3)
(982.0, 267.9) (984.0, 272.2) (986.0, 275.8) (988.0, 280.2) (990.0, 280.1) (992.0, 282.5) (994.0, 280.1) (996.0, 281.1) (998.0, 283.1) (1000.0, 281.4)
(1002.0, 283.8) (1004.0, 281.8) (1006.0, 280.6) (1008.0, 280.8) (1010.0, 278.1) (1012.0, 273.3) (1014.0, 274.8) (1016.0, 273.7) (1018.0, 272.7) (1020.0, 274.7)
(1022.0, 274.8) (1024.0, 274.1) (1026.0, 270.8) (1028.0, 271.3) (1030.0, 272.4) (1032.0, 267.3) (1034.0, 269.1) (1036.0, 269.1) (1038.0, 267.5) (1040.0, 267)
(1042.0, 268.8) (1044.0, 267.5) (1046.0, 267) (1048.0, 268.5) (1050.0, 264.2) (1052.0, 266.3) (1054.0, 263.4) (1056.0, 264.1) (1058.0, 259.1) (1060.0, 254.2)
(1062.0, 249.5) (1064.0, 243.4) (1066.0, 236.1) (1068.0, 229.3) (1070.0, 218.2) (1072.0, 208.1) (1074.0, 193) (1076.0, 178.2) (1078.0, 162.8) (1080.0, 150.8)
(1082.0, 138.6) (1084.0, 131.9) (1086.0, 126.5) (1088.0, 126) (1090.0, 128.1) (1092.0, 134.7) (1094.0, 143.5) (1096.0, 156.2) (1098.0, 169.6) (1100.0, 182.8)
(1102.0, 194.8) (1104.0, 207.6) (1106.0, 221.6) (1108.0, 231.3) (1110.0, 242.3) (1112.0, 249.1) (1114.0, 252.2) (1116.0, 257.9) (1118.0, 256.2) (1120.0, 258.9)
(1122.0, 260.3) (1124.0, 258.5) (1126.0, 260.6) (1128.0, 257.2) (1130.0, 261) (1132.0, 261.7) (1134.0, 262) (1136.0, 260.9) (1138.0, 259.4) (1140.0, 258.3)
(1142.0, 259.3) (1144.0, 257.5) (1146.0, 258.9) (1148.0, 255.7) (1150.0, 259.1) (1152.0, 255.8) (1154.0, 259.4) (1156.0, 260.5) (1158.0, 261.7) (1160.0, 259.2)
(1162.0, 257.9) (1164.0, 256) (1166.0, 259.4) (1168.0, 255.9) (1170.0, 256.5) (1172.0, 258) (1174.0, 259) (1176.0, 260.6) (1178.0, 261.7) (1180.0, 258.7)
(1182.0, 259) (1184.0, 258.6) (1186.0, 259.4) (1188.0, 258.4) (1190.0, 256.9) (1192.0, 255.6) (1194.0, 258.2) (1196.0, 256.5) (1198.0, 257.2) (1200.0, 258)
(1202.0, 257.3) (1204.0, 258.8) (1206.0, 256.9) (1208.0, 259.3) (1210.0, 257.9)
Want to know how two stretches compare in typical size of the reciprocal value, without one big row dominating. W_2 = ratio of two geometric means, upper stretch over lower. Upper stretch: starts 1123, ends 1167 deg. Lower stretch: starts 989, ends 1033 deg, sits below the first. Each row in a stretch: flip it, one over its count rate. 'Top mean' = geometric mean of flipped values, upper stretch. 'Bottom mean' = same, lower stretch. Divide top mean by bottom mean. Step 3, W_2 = 1.07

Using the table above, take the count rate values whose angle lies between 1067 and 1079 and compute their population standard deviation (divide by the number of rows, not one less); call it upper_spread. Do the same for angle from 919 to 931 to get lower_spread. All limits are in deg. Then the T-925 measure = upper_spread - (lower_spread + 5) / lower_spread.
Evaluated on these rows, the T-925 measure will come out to 17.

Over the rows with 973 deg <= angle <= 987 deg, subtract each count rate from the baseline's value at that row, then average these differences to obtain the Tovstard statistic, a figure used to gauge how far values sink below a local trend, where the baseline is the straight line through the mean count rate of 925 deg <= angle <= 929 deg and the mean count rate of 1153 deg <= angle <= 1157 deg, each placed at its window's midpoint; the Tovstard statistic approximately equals 16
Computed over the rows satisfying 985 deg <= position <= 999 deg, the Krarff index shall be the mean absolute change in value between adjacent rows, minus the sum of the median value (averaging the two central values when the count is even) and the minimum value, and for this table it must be -554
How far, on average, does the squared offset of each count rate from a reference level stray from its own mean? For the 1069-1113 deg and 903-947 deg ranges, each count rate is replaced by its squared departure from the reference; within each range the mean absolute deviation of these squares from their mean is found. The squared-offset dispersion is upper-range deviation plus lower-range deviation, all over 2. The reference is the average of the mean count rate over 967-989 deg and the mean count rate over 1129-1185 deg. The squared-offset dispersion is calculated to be 2594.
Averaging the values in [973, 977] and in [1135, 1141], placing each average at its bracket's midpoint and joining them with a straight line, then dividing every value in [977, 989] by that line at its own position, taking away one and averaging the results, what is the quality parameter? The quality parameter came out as 0.14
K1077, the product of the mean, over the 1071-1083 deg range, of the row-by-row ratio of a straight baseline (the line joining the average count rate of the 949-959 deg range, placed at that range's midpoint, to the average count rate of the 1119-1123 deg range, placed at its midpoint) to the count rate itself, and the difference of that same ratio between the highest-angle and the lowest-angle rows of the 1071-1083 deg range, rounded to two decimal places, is 0.94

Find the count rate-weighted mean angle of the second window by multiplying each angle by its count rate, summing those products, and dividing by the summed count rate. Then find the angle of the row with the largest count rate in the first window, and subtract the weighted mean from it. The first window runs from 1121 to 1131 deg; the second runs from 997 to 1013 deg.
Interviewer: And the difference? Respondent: 125.0 deg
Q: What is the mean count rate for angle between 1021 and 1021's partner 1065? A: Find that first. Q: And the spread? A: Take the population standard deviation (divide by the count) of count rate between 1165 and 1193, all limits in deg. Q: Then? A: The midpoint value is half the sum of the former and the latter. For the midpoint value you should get 134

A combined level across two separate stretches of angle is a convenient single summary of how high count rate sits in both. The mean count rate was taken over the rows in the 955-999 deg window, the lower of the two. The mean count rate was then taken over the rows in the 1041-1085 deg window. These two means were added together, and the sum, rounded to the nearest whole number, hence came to 471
